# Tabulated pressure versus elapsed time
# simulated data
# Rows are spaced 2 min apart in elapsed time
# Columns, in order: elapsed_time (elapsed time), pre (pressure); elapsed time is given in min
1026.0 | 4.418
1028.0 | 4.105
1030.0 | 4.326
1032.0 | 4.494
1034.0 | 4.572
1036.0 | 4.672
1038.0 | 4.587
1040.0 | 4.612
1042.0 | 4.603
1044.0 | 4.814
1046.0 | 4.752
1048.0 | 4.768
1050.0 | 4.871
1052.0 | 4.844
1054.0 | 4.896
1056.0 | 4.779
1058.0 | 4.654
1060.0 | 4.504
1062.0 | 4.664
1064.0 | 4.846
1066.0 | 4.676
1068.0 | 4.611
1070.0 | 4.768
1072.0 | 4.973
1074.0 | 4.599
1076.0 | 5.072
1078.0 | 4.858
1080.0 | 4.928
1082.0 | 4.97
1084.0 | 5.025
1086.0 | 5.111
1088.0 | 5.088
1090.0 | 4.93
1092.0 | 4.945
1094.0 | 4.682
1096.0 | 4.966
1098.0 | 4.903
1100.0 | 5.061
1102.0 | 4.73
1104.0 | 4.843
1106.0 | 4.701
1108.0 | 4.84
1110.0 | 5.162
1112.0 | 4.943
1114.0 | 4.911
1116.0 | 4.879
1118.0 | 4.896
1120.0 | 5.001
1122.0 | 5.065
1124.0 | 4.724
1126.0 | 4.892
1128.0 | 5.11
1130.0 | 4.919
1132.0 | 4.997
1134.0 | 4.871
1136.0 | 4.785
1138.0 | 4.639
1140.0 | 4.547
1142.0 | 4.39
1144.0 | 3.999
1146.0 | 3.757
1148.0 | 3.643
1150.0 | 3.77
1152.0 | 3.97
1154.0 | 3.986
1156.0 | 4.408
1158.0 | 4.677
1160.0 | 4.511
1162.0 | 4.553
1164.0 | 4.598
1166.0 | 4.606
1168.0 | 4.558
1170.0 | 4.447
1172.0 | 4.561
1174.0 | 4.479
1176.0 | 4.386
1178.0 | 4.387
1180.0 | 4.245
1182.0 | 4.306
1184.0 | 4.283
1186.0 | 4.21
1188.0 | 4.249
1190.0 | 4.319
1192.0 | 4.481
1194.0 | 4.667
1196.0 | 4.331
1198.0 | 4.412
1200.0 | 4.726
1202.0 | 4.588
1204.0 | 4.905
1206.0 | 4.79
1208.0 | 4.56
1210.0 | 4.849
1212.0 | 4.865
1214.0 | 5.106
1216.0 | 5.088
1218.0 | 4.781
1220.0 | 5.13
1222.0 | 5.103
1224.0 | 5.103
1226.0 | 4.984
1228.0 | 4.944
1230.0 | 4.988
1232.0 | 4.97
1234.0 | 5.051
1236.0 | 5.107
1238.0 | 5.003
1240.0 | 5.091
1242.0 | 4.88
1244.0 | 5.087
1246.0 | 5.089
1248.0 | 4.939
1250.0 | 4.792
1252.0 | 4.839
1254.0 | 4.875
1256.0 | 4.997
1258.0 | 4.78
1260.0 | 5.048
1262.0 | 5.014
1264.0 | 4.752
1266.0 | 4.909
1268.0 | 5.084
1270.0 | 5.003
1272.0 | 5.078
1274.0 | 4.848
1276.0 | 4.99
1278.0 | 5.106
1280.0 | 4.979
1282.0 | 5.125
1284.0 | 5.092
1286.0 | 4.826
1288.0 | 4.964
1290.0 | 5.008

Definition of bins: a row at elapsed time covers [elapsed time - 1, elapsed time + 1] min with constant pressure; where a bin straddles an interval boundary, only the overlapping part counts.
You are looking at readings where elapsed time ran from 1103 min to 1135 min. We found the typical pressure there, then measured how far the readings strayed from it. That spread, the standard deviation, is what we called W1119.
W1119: 0.12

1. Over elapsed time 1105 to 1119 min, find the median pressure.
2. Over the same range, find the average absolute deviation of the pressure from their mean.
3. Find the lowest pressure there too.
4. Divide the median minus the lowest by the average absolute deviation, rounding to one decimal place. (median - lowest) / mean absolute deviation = 2.3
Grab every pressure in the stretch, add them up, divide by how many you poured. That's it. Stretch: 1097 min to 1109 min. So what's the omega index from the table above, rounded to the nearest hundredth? 4.85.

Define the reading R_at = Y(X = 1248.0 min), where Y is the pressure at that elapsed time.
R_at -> 4.939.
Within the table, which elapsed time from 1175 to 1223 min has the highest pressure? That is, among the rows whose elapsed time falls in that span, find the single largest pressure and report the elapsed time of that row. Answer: 1220.0 min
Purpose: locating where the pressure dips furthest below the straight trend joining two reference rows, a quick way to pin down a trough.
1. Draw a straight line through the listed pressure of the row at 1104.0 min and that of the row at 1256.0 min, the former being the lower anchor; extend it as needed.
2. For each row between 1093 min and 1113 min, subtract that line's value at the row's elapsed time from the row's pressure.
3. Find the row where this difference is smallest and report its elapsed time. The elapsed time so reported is 1094.0 min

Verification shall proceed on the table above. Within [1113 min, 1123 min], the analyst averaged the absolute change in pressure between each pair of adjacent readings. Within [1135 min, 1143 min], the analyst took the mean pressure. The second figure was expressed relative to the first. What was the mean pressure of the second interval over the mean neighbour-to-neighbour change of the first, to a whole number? 84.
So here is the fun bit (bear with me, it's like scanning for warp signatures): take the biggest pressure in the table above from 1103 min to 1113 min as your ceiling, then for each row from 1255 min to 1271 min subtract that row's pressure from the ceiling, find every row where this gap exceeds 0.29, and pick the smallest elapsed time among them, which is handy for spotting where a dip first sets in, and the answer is 1258.0 min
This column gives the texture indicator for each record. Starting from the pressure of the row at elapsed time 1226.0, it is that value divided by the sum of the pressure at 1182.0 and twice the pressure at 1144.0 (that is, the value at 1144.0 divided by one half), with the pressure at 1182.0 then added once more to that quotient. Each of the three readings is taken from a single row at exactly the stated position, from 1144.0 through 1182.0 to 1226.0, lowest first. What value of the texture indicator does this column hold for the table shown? 4.7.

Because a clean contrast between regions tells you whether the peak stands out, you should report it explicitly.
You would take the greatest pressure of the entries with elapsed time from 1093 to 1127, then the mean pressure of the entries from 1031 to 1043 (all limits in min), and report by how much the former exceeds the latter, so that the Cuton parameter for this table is 0.57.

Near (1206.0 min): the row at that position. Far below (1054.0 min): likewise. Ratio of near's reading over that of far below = 0.98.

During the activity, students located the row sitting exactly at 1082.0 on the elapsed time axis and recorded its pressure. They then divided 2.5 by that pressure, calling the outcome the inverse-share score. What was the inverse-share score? 0.50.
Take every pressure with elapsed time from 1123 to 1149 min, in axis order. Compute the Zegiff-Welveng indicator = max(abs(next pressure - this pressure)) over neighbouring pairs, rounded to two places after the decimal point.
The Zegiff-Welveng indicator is 0.39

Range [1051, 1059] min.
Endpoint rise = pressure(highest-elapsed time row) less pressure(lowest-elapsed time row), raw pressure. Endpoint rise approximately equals -0.19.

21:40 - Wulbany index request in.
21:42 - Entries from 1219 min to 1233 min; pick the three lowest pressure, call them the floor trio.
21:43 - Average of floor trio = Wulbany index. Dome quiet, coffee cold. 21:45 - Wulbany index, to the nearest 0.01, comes 4.97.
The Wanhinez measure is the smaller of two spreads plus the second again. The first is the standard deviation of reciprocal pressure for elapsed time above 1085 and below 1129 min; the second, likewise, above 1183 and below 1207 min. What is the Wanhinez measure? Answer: 0.017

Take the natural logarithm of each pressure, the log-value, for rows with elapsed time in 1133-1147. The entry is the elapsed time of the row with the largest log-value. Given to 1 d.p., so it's 1134.0 min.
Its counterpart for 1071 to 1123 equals 1110.0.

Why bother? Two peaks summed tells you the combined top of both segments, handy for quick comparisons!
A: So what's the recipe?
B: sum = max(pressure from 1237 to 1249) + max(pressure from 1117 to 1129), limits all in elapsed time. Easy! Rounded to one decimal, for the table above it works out 10.2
